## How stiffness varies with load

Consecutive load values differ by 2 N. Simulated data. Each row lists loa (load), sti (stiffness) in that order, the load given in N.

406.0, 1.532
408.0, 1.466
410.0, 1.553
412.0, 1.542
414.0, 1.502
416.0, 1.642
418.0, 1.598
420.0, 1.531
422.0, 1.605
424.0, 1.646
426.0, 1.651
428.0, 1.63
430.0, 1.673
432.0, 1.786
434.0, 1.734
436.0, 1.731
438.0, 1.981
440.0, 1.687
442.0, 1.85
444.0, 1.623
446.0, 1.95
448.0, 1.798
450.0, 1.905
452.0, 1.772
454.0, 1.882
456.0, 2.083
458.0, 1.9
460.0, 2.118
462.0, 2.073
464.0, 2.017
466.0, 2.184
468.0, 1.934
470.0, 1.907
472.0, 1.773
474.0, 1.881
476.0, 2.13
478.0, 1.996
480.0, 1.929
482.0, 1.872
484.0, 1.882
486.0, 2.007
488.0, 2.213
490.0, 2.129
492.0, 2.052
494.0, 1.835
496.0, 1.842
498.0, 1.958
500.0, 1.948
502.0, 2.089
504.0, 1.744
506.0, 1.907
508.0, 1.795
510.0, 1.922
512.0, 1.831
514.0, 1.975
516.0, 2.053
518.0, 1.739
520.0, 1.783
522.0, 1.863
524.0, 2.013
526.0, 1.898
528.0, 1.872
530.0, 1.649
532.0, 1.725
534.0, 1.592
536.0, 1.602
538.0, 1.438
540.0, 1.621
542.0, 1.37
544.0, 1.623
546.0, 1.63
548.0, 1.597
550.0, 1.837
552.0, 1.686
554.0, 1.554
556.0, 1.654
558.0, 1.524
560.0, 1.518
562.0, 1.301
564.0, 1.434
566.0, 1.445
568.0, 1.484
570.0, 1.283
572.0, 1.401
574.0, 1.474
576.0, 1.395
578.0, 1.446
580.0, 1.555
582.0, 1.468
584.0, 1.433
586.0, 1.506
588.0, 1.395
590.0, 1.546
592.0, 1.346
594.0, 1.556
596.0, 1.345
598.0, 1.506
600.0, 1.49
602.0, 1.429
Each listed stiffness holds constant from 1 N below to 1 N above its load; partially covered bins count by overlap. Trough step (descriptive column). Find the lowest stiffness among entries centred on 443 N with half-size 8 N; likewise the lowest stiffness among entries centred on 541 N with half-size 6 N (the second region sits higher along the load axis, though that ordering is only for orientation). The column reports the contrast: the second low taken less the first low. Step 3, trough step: -0.25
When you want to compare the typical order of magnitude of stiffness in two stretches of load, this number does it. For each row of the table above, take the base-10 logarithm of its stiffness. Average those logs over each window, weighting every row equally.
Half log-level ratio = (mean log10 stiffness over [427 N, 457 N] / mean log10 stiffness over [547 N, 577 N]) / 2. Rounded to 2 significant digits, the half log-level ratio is 0.73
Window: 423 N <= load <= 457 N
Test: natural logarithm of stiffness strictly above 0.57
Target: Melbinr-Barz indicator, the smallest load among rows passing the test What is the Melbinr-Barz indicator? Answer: 432.0 N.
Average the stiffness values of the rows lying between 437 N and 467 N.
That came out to 1.92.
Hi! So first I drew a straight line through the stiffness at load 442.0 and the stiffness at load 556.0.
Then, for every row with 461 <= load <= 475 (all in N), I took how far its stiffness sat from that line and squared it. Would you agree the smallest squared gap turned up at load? 472.0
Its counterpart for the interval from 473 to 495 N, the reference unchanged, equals 494.0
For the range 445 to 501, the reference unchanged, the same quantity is 472.0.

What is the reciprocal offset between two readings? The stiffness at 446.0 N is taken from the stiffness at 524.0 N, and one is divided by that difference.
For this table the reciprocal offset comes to 16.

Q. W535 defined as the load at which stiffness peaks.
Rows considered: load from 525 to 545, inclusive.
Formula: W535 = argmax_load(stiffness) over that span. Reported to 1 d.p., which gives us 526.0 N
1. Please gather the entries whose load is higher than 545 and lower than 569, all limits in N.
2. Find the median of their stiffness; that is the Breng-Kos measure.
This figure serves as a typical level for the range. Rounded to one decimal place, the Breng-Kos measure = 1.5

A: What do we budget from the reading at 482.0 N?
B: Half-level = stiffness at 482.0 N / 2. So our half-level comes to 0.94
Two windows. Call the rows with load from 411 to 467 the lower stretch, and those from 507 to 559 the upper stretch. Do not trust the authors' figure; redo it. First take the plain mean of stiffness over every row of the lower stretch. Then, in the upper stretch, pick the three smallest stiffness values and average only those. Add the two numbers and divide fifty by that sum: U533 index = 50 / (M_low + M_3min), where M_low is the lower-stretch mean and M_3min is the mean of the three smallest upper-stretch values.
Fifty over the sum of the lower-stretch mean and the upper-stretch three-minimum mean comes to 15.5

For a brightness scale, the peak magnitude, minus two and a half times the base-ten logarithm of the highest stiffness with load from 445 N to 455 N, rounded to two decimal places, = -0.73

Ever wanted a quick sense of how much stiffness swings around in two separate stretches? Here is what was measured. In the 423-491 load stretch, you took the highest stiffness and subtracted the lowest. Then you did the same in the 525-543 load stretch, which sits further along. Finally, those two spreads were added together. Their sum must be 1.1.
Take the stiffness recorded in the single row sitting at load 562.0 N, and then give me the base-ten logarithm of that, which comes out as 0.11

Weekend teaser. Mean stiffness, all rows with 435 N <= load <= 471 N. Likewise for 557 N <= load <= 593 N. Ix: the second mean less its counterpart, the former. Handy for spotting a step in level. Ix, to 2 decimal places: -0.47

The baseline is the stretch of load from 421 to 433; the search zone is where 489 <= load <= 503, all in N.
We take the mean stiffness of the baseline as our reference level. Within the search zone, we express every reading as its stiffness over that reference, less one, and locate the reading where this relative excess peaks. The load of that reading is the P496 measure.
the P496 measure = 490.0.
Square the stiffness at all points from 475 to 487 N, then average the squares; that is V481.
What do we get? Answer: 3.9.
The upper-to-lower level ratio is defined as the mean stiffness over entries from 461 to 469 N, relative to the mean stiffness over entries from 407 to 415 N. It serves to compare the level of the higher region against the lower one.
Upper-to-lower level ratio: 1.35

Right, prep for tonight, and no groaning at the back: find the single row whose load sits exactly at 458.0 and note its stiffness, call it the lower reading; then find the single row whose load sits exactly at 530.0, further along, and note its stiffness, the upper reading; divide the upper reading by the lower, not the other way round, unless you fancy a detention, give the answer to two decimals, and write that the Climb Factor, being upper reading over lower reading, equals 0.87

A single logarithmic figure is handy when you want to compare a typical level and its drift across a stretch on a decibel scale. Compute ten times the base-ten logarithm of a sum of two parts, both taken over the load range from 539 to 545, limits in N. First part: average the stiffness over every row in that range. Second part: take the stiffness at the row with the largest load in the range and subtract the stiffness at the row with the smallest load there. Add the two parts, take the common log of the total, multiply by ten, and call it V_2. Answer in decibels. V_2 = 1.9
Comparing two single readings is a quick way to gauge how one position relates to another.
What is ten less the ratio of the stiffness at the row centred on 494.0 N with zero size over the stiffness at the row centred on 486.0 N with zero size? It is 9.09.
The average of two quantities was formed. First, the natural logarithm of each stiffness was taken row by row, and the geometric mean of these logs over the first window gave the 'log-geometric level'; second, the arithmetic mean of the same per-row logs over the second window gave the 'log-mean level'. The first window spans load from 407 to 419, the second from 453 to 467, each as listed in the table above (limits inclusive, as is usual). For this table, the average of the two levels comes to 0.57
